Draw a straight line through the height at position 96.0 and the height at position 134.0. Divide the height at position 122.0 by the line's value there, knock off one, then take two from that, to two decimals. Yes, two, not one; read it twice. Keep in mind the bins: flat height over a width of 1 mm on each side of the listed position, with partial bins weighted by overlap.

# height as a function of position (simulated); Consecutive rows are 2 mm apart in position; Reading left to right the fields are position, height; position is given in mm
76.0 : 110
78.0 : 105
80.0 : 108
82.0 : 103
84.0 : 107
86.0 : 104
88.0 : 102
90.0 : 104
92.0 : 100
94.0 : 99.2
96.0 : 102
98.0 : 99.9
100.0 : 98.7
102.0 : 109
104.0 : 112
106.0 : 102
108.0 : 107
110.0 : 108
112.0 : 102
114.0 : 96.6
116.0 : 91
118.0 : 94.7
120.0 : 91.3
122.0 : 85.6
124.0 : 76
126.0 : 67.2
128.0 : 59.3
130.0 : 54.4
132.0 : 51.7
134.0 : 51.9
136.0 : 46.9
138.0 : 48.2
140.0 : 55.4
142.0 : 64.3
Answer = -1.74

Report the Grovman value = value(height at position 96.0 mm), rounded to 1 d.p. 102.0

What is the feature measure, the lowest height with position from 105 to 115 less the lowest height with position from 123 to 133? 45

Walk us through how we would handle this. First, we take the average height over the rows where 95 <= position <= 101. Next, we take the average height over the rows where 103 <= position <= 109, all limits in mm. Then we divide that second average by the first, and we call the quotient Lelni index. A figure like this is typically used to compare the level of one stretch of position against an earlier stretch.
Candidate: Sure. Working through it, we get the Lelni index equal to 1.07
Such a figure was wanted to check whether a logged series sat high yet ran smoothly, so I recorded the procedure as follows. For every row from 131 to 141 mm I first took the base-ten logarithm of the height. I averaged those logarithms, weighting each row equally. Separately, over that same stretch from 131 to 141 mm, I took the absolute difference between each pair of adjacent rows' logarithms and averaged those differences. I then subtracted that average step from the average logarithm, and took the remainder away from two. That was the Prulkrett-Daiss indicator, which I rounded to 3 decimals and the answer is 0.324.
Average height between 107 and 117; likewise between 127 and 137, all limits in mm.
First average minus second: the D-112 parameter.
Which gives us 48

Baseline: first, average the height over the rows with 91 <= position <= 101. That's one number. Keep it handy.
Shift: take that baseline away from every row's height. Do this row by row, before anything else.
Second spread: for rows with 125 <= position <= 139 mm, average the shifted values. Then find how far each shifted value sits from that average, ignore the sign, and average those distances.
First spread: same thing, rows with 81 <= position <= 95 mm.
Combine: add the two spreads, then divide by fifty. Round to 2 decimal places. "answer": 0.14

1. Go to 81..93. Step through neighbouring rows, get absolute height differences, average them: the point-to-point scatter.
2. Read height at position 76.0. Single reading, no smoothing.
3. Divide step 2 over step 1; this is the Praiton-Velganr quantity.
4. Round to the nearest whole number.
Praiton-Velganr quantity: 37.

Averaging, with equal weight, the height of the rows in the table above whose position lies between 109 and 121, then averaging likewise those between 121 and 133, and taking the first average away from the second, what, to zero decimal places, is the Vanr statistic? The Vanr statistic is -32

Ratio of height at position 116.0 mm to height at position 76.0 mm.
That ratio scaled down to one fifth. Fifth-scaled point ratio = 0.165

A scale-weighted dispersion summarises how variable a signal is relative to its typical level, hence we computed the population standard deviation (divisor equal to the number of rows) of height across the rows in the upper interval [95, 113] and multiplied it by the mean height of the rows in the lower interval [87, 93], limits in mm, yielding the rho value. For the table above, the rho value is 441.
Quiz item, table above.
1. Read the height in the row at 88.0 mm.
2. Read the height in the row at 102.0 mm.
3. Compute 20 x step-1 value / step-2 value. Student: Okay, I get 19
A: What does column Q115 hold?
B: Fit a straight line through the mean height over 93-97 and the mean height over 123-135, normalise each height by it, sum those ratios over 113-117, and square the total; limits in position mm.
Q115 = 5.97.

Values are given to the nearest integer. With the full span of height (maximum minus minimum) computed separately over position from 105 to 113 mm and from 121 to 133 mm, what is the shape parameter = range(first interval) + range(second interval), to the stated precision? 40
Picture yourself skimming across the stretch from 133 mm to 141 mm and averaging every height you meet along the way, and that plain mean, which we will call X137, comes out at 51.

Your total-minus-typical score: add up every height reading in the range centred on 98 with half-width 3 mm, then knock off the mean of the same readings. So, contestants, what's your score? 200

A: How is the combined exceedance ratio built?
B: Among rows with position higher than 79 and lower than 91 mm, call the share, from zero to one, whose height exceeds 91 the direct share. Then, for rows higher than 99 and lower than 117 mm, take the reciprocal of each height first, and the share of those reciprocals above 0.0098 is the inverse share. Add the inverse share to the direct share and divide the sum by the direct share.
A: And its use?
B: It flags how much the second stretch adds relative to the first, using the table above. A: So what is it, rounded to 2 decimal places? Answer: 1.56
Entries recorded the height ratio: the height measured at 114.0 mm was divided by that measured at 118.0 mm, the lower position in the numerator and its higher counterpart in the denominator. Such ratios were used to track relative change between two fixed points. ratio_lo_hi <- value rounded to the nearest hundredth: 1.02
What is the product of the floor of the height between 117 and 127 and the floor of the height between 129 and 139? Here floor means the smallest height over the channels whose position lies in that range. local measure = 3152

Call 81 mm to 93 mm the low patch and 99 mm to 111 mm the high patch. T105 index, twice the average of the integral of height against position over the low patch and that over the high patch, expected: 2513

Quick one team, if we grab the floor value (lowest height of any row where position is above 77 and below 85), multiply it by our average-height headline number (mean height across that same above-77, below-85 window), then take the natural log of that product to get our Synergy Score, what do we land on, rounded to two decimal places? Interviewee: 9.30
